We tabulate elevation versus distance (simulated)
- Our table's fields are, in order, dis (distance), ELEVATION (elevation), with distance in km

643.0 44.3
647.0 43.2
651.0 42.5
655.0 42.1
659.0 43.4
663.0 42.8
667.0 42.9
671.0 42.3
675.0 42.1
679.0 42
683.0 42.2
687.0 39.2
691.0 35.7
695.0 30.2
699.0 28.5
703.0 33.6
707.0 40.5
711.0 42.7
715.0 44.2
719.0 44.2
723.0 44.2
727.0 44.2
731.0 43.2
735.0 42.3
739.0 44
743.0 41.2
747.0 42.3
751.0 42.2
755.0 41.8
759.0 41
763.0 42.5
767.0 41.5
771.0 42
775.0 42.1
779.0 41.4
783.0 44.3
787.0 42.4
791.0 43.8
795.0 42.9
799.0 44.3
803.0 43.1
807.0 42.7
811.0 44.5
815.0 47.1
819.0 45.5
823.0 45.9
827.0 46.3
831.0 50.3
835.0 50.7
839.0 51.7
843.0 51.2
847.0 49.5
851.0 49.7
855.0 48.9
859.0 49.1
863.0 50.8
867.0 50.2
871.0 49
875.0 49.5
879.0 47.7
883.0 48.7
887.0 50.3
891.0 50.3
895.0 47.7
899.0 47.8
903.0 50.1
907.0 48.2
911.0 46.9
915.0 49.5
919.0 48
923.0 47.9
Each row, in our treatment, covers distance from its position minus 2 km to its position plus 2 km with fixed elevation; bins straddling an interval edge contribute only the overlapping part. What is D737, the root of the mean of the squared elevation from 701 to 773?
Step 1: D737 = 42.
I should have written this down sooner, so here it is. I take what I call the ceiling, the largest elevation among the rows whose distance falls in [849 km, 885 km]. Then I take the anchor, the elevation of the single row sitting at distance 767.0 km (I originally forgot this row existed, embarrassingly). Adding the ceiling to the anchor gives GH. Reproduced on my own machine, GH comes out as 92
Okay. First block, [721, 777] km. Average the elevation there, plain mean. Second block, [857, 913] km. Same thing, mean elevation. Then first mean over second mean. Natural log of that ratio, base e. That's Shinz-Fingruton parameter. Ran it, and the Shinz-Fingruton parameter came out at -0.144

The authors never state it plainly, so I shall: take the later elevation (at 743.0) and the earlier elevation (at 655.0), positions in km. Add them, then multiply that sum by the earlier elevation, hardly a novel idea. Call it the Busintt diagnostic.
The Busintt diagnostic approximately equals 3507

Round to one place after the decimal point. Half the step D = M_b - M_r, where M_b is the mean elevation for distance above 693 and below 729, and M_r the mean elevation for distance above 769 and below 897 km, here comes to -3.9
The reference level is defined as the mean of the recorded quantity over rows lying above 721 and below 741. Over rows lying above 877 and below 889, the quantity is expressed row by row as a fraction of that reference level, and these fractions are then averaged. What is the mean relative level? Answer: 1.12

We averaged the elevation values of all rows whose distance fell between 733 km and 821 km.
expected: 43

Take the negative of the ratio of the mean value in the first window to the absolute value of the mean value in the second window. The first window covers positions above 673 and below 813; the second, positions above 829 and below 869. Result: -0.82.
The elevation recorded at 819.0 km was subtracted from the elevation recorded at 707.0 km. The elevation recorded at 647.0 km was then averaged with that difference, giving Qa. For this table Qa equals 19.1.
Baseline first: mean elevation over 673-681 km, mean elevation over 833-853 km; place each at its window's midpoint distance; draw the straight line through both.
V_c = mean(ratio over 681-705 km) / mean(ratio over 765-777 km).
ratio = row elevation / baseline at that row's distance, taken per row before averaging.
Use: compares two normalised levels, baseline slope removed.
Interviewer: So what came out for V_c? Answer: 0.91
